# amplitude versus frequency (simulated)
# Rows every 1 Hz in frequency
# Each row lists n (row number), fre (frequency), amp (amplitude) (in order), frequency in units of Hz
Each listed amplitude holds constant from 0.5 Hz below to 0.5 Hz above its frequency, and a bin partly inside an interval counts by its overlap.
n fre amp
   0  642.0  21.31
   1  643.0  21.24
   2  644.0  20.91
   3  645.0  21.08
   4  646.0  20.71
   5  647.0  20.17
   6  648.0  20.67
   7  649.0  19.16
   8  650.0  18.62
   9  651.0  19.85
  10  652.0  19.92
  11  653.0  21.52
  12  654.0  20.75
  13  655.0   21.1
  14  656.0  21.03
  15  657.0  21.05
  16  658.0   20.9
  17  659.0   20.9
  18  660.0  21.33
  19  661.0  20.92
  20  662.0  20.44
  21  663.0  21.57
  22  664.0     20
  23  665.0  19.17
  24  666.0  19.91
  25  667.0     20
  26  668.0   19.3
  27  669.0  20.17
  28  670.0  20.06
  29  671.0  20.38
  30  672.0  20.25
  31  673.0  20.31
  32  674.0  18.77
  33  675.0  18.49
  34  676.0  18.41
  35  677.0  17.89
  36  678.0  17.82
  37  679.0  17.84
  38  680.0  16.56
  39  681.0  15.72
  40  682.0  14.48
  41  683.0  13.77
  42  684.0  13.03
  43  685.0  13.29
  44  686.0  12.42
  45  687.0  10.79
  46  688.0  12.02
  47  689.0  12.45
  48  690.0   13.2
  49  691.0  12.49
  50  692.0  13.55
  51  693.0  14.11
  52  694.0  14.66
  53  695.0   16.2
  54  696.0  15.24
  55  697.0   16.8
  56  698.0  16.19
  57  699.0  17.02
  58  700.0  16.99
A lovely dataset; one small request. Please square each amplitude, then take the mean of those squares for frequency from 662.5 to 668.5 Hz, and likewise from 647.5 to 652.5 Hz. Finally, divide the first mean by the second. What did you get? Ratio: 1.04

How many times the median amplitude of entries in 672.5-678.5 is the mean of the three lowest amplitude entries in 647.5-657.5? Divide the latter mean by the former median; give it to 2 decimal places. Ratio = 1.04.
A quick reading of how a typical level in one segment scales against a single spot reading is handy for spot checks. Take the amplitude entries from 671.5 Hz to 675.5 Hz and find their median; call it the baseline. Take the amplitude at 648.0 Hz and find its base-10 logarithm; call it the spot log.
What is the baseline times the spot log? 26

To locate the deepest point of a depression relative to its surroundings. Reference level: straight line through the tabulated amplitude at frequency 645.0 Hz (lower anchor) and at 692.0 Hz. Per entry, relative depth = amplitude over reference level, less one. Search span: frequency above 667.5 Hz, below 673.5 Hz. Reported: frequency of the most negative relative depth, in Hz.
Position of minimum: 668.0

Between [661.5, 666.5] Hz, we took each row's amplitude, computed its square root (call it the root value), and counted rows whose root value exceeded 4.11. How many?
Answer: 5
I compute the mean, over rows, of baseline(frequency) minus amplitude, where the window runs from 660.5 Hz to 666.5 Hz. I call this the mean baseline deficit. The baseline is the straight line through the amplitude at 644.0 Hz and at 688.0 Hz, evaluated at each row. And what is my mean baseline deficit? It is -3.4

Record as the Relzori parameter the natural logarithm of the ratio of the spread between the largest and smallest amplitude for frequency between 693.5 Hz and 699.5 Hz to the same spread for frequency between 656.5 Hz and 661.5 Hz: 1.7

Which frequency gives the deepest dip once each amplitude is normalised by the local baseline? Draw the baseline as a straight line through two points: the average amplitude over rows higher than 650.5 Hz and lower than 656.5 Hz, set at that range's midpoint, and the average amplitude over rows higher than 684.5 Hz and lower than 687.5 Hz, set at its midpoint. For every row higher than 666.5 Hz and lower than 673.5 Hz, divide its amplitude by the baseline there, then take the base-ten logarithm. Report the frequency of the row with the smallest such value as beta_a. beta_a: 668.0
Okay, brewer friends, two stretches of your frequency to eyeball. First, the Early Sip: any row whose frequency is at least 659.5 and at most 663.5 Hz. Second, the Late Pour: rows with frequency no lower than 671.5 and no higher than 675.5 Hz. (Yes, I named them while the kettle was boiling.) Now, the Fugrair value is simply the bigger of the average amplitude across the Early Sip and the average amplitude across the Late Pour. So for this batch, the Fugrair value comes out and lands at 21.1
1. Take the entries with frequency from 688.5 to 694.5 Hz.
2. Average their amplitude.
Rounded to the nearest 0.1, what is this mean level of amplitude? 13.4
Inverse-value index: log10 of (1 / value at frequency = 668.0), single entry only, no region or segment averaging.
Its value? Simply -1.29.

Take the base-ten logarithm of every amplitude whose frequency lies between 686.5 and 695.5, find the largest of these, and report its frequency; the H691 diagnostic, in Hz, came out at 695.0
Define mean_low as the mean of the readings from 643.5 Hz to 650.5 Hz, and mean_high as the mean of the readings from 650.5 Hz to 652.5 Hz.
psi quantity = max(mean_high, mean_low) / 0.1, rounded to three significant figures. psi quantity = 202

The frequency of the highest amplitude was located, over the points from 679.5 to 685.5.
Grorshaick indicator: 680.0 Hz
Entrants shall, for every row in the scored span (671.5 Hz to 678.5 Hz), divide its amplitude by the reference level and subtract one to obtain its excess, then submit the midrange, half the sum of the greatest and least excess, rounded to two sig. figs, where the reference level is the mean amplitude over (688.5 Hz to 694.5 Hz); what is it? 0.42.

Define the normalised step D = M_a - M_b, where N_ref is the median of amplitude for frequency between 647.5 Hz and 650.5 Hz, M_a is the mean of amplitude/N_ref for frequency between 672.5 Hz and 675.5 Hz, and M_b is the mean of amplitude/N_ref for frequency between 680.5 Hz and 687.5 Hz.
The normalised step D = 0.30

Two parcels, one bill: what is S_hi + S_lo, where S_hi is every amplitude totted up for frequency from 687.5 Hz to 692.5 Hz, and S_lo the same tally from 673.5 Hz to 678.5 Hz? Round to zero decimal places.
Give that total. 155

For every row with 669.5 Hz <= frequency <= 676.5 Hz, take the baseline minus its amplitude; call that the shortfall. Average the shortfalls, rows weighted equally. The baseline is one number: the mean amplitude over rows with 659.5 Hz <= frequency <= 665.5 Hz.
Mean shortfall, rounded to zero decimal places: 1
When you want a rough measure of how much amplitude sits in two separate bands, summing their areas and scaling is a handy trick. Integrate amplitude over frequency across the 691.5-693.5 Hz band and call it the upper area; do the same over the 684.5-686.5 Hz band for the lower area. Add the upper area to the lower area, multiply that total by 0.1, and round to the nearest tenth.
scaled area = 5.3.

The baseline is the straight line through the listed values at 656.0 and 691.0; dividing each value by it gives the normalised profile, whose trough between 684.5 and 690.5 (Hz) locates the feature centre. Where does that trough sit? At 687.0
